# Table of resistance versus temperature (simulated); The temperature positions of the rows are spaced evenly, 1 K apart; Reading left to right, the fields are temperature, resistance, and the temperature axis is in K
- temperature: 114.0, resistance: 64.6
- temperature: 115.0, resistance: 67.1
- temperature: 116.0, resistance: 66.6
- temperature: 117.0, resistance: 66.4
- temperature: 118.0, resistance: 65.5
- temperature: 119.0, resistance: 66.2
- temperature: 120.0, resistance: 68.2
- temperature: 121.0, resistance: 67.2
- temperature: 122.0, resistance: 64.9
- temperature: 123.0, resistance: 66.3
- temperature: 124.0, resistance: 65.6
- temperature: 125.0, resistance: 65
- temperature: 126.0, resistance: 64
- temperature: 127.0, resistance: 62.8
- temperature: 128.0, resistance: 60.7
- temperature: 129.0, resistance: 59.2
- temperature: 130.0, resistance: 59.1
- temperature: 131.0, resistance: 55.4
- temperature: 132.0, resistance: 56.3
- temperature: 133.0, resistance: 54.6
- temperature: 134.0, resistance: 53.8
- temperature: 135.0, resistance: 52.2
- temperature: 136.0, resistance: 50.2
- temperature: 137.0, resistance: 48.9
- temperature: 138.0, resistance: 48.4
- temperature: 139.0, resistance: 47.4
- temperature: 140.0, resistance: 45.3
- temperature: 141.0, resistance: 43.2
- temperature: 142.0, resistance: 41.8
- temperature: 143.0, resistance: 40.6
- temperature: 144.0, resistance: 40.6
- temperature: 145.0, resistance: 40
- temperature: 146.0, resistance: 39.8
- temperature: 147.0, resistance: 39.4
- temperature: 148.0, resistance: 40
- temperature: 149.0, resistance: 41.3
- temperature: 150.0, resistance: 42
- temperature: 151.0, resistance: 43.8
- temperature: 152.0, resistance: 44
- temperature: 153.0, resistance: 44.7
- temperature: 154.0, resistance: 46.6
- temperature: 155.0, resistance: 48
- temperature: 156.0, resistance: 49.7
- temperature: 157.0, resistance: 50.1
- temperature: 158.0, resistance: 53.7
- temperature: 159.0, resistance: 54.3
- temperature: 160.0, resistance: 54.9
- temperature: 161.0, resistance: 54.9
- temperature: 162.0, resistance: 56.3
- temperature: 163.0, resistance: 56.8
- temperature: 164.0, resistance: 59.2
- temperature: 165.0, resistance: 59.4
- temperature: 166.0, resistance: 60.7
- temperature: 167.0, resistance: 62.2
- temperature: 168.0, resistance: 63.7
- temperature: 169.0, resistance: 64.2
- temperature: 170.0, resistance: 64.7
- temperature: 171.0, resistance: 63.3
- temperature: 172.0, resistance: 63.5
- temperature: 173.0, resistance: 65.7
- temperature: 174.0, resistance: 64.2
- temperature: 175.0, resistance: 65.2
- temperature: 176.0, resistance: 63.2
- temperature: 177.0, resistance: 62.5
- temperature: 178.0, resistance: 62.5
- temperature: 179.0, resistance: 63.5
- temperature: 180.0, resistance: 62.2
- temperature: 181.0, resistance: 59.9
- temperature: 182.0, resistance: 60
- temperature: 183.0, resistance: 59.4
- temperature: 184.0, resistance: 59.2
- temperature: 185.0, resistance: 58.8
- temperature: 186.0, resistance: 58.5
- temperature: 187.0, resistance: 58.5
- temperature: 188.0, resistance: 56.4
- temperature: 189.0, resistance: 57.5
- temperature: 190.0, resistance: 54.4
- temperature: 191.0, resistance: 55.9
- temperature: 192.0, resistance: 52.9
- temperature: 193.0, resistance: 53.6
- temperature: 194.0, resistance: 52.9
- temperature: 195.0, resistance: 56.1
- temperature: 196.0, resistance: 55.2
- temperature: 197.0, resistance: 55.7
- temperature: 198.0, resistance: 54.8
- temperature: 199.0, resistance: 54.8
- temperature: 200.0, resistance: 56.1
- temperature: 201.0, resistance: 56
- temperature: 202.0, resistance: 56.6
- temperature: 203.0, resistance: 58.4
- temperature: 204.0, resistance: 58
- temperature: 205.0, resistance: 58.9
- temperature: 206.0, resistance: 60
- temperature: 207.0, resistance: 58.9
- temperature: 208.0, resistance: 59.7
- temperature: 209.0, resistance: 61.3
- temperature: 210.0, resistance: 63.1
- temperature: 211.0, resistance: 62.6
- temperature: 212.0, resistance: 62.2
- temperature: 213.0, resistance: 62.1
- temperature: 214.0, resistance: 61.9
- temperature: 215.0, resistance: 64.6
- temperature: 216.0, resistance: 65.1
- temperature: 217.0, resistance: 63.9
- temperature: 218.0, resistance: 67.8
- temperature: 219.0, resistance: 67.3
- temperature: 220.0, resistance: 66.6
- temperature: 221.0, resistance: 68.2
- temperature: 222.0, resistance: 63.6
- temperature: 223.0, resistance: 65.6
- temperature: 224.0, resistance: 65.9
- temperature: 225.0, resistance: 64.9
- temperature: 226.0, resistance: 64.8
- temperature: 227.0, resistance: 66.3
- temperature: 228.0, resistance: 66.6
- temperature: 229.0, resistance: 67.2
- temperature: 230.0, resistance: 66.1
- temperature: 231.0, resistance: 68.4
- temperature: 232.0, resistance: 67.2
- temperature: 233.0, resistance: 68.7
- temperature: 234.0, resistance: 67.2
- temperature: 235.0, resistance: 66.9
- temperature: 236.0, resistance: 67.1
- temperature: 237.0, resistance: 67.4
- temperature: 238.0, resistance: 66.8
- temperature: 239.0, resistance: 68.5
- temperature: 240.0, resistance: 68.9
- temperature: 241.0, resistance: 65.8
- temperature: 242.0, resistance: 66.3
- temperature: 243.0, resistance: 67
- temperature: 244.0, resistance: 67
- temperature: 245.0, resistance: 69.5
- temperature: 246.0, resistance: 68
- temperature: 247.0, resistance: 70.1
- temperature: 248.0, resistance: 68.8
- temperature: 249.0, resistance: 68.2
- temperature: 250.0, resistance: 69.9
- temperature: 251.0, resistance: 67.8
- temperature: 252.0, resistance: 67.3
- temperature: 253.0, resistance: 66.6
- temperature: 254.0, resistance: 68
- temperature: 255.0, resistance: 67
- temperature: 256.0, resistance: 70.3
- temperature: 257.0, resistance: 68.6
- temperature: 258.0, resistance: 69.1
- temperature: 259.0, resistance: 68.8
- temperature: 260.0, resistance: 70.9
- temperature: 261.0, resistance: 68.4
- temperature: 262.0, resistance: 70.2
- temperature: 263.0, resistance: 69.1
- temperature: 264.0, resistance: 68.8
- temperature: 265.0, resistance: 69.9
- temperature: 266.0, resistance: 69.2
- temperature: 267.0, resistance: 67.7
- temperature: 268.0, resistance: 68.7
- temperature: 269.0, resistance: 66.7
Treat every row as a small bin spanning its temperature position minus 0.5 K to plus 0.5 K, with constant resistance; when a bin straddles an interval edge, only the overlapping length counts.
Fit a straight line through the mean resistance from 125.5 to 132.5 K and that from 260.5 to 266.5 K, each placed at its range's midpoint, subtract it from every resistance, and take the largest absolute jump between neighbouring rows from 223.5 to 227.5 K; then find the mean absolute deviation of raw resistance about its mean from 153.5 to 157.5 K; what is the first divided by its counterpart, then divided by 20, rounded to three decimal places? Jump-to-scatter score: 0.055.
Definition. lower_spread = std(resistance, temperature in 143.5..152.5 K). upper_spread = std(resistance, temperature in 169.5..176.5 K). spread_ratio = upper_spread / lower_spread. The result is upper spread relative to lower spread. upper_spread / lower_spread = 0.6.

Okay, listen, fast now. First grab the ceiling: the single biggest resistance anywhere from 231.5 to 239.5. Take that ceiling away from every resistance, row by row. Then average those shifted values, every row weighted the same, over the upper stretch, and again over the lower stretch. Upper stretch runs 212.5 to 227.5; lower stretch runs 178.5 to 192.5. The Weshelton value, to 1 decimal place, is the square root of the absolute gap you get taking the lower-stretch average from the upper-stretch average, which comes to 2.6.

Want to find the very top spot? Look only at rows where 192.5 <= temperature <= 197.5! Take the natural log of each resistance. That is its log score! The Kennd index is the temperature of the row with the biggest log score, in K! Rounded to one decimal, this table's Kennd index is 195.0 K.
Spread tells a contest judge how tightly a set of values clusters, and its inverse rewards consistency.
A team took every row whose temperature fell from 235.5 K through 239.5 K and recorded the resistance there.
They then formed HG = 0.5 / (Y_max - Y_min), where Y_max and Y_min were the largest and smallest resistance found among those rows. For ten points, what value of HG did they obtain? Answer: 0.29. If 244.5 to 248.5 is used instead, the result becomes 0.24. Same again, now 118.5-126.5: 0.12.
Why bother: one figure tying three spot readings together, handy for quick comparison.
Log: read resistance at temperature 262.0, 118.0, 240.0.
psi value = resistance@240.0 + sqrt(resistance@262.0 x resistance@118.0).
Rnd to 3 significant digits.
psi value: 137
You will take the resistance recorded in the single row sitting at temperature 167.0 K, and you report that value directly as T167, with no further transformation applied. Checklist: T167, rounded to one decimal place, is 62.2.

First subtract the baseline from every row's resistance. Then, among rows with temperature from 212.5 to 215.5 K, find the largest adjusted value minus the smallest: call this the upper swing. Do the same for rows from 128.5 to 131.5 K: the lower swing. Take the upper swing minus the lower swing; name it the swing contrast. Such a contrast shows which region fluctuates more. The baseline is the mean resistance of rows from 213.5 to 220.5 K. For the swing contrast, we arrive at -1.1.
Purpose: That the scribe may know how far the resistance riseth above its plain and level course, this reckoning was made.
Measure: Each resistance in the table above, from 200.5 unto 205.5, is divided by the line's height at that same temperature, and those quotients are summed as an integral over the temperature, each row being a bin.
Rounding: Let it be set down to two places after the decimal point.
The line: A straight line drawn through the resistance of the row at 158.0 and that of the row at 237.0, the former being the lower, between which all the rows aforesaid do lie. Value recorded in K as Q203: 4.68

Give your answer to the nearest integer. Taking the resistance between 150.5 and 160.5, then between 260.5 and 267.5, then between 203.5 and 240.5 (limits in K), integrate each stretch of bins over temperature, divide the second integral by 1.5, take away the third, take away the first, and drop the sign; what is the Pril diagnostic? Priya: 2568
